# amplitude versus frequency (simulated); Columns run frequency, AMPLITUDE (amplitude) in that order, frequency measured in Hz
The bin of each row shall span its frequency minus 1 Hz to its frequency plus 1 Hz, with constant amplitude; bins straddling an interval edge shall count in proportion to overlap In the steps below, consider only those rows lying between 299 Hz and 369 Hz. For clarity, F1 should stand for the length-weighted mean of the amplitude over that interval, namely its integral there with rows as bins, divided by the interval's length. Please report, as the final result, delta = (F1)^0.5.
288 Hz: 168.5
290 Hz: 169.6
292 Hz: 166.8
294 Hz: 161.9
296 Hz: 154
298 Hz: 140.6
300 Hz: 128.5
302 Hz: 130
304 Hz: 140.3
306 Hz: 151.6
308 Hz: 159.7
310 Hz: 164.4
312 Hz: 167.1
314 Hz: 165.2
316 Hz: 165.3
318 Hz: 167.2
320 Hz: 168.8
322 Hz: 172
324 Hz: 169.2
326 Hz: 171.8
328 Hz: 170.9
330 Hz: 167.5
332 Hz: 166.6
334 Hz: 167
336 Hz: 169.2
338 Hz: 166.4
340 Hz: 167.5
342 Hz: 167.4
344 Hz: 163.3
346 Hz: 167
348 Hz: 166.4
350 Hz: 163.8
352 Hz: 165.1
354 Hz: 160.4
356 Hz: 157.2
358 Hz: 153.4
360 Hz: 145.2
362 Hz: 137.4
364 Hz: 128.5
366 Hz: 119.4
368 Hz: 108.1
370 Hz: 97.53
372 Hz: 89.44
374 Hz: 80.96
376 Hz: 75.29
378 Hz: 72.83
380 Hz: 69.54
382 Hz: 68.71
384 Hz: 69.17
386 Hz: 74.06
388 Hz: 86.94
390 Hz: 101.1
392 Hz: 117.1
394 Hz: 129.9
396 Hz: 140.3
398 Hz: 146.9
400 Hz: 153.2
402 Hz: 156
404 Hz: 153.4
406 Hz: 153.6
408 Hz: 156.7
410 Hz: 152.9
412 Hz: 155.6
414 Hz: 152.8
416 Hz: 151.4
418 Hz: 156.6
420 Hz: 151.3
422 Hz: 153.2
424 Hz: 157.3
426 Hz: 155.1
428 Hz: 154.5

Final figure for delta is 12.5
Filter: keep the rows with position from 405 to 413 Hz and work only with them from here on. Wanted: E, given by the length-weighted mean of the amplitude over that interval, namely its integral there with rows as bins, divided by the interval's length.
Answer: 155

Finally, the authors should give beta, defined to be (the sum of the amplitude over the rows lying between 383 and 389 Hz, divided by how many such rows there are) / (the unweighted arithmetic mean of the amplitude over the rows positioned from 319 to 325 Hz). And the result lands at 0.45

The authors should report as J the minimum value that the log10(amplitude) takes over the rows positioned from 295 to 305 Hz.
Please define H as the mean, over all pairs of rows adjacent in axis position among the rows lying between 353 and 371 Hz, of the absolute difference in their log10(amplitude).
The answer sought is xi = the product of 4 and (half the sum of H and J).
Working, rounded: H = 0.027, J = 2.11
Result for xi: 4.27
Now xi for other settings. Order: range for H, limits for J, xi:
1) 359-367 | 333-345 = 4.48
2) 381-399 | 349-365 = 4.30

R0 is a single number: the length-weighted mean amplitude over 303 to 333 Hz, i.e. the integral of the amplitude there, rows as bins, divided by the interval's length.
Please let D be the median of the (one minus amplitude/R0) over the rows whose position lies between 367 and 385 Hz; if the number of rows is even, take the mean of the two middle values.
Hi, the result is 0.54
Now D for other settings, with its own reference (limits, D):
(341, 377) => 0.09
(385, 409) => 0.13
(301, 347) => -0.02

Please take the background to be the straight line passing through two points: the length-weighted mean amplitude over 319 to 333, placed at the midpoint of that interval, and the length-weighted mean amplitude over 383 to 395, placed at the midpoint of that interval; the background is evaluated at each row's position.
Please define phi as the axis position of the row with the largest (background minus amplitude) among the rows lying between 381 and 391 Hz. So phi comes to 382 Hz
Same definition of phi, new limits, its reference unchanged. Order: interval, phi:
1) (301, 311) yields 302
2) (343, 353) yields 344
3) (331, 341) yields 332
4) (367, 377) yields 376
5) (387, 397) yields 388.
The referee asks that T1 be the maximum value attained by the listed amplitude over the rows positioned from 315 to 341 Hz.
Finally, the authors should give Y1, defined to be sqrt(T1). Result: 13.1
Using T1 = 172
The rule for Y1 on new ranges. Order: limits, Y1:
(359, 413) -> 12.5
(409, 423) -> 12.5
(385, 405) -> 12.5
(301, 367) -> 13.1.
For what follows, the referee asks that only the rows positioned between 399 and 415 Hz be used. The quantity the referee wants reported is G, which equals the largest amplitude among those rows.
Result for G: 156.7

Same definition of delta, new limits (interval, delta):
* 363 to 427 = 11.1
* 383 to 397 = 10.1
